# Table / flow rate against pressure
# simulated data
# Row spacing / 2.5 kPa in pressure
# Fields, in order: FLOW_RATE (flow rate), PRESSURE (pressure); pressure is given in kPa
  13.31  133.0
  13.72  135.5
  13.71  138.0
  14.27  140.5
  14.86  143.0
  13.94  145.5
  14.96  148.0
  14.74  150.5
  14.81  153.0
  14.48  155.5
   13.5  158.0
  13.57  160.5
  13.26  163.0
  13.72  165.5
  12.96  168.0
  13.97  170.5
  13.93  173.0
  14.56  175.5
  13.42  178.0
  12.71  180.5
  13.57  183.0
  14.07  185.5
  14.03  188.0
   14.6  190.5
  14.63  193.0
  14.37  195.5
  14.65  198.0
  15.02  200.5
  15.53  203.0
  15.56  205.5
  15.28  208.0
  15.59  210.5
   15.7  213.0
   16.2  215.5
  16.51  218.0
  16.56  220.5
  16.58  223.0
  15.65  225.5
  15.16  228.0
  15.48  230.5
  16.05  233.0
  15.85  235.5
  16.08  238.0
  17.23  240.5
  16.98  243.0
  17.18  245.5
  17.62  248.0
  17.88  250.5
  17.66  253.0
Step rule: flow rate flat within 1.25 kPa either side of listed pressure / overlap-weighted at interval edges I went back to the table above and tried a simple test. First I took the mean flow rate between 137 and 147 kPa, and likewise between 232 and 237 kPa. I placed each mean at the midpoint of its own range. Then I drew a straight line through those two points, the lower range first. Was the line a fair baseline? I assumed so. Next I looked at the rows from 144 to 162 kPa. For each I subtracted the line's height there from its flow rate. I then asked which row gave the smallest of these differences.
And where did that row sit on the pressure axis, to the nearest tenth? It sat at 158.0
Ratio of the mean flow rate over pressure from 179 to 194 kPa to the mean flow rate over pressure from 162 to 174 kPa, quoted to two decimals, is 1.03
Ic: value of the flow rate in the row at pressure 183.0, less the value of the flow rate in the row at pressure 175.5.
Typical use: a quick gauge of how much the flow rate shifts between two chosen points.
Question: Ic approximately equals -1.0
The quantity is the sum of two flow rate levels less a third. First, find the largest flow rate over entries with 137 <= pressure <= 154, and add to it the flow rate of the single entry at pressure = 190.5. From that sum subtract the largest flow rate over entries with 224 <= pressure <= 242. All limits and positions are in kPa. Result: 12.3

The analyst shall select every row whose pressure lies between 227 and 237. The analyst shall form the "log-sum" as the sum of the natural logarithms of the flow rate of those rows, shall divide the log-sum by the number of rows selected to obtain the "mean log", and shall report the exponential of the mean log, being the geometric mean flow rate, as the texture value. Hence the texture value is 15.6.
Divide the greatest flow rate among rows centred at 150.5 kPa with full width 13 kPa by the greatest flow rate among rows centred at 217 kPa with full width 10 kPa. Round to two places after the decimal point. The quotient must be 0.90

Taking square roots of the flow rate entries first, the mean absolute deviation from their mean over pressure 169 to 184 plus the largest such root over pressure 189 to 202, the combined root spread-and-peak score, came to 3.94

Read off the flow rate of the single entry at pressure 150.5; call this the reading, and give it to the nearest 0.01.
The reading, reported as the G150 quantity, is 14.74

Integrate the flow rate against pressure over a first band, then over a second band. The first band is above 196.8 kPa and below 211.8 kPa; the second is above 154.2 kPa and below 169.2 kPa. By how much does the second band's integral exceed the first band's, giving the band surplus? -25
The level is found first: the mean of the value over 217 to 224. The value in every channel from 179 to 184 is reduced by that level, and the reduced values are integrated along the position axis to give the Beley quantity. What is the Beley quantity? -17.1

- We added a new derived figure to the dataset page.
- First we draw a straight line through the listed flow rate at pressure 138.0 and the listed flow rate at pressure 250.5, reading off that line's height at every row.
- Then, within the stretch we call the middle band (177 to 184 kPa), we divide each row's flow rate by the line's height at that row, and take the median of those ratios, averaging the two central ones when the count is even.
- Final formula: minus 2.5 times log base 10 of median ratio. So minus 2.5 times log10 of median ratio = 0.14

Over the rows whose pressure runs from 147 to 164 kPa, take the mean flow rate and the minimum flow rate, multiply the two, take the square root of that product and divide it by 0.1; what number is 137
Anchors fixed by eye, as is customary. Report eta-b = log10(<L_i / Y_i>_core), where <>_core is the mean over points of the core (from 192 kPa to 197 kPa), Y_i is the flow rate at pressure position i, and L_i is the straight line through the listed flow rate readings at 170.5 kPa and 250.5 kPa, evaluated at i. 0.019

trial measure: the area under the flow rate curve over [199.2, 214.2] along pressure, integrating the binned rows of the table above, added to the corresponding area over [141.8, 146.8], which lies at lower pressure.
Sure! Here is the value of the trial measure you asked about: 304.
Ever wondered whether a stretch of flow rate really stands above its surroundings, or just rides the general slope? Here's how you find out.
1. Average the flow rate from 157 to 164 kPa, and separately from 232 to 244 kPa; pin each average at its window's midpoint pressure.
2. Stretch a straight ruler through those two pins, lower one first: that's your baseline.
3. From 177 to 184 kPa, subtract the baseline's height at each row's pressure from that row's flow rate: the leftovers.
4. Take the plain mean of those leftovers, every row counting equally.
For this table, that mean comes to -1.0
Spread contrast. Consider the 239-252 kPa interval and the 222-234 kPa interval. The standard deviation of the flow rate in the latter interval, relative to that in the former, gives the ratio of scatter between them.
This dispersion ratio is 1.5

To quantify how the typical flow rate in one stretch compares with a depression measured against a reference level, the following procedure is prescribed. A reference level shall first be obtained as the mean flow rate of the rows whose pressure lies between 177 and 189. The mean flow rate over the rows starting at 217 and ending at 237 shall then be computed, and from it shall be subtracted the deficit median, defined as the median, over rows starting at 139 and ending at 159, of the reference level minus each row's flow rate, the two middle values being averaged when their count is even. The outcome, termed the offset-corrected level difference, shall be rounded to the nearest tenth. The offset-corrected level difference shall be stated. 17.0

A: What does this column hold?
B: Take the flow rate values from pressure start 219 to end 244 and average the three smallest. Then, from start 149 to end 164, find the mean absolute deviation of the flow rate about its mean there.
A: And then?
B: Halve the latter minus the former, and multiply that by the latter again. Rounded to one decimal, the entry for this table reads -4.6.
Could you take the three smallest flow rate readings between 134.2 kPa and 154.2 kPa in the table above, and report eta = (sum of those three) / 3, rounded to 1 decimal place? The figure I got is 13.8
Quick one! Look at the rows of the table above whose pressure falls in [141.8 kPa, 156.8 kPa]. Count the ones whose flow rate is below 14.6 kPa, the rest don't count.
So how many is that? 2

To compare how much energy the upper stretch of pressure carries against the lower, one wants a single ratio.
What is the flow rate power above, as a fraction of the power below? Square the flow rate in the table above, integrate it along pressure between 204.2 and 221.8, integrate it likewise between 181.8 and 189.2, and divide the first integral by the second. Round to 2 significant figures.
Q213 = 3.1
